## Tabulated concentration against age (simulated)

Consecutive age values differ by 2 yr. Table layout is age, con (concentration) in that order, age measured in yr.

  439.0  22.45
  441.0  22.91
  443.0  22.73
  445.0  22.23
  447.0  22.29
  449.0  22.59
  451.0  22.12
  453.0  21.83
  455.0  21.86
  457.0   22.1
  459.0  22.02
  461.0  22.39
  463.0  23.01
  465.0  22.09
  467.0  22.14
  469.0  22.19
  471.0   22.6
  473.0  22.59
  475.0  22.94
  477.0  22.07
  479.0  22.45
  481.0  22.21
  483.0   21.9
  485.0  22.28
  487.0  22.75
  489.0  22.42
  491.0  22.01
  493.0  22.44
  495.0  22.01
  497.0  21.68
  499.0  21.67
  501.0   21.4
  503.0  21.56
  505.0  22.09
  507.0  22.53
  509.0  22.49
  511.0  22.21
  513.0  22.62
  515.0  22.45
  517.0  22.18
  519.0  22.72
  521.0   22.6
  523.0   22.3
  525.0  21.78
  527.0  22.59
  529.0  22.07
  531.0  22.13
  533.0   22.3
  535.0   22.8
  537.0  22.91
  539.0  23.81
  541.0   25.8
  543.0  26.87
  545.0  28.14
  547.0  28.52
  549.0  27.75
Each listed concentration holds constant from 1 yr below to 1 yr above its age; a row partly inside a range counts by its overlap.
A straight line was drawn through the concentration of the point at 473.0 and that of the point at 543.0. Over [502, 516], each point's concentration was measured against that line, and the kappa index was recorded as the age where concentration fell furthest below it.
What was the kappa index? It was 503.0 yr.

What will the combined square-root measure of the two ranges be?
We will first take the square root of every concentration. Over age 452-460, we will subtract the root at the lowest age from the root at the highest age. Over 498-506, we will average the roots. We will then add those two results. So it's 4.68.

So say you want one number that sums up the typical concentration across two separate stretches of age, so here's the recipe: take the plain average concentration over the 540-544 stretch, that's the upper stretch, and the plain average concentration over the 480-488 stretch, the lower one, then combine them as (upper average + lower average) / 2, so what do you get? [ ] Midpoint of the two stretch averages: 24.3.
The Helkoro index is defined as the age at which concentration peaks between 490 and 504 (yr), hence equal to 493.0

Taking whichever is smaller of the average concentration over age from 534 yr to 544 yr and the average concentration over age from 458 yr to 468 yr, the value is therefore 22.3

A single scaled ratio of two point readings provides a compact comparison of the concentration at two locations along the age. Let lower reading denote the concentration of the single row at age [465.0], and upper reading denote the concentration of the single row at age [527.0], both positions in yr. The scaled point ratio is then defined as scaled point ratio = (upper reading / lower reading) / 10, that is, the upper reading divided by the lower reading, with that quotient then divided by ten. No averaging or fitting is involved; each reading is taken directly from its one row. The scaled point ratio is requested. 0.102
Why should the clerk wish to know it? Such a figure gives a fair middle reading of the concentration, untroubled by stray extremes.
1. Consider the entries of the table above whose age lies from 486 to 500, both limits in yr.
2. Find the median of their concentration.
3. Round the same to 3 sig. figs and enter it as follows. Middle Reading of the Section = 22.0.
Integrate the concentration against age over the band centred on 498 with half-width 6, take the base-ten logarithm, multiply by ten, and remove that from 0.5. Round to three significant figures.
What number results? -23.7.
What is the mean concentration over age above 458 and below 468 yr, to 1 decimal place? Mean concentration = 22.3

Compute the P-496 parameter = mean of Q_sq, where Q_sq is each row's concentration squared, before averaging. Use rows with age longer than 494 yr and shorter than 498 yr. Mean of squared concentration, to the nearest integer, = 477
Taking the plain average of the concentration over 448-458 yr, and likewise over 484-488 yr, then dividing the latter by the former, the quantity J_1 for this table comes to 1.02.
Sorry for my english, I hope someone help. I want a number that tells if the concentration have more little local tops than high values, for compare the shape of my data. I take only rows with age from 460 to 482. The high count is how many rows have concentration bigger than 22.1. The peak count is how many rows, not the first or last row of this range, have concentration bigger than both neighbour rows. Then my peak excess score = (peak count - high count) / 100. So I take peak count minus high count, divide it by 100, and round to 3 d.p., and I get -0.050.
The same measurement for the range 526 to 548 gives -0.100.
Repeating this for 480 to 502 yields -0.030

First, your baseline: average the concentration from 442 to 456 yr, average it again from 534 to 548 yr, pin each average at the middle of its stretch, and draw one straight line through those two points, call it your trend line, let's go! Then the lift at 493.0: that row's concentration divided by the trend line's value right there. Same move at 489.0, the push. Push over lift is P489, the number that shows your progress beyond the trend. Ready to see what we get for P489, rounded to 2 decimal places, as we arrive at 1.01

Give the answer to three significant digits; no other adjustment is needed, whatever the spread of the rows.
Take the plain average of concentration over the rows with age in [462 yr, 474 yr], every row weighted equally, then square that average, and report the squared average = 503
